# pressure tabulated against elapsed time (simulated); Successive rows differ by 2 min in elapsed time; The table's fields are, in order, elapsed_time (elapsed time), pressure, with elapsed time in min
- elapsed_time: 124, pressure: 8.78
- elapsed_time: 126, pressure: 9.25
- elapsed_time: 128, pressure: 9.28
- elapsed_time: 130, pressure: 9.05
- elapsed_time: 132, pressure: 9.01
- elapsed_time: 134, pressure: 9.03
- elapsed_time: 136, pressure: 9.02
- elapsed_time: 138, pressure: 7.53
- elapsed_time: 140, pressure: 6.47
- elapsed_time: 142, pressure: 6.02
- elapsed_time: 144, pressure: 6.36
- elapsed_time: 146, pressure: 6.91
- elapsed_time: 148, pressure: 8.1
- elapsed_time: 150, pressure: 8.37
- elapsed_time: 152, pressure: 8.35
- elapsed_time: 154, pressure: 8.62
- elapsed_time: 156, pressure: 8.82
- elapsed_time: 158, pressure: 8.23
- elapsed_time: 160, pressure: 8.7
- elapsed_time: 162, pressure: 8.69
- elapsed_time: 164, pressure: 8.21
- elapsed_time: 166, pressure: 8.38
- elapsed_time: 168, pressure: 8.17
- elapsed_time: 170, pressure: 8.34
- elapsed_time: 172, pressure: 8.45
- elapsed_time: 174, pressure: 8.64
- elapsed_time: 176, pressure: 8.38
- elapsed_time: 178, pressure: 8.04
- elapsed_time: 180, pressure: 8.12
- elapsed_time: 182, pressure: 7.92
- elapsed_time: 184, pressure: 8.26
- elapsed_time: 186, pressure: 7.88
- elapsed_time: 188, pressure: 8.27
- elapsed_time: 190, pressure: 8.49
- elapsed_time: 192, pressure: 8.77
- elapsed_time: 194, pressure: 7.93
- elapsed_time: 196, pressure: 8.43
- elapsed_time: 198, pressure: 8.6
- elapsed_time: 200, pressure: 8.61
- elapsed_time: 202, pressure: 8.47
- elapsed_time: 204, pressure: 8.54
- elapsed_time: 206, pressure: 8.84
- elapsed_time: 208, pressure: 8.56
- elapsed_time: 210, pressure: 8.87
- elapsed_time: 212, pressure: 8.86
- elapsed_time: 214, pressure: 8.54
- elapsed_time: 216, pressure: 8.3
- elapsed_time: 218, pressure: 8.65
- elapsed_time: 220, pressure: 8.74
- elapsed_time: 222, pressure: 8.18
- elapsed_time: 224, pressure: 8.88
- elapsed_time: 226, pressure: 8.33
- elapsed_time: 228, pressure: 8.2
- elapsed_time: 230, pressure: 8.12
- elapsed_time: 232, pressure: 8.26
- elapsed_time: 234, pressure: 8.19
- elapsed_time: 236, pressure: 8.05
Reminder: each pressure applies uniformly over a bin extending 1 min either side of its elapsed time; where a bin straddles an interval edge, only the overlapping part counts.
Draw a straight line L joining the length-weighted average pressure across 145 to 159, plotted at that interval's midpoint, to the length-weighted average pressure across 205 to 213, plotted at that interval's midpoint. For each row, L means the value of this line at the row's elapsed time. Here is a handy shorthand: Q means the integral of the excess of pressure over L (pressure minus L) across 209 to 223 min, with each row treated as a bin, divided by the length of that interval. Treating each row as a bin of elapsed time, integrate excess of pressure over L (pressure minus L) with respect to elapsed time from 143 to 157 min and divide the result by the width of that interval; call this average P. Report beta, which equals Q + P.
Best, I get -0.5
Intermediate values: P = -0.25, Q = -0.3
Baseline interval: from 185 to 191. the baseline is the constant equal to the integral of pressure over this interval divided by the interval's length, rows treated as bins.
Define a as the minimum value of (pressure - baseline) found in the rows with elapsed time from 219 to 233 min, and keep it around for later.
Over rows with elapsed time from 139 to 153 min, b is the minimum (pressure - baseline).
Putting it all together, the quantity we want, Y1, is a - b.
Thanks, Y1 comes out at 2.1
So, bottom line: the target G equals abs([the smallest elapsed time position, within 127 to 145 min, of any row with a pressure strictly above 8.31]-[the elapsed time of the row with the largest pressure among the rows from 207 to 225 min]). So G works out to 96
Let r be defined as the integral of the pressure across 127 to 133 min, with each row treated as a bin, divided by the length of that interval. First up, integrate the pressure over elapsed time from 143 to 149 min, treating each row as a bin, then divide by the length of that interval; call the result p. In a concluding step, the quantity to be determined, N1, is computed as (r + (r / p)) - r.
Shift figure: 1.28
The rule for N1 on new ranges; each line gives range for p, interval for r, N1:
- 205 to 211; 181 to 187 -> 0.92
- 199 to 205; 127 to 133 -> 1.07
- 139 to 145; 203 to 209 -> 1.38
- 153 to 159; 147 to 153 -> 0.97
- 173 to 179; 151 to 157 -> 1.03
